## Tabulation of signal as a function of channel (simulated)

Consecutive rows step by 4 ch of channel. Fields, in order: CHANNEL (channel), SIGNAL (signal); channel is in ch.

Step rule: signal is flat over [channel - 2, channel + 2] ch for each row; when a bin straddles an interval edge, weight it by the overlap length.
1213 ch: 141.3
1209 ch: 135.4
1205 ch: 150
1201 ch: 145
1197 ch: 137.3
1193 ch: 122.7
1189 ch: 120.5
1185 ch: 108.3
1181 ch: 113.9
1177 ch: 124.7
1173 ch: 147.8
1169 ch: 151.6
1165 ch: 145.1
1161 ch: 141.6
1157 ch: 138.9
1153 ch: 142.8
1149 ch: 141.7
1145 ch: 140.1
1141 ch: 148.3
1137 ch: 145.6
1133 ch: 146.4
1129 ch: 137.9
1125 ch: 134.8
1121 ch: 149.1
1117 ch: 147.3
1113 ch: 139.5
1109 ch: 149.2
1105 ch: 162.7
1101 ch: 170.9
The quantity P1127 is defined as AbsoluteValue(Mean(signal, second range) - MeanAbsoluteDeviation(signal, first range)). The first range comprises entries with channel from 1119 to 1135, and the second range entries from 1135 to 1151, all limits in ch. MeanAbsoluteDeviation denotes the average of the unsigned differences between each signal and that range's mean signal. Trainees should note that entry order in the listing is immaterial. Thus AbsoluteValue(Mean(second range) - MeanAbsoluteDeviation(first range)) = 138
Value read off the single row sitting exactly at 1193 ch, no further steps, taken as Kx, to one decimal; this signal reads 122.7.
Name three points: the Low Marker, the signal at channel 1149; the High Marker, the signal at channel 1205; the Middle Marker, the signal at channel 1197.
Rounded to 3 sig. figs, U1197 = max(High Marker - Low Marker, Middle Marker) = 137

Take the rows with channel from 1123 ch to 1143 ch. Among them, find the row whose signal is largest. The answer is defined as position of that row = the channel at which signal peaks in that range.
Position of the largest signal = 1141 ch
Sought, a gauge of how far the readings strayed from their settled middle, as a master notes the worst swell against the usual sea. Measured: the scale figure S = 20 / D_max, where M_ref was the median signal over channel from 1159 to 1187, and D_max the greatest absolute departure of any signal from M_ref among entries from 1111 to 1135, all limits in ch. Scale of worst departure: 2.7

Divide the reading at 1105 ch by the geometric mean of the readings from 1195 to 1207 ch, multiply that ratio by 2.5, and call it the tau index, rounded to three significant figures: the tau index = 2.82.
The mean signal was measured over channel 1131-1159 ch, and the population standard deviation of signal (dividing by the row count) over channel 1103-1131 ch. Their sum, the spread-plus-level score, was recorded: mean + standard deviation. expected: 152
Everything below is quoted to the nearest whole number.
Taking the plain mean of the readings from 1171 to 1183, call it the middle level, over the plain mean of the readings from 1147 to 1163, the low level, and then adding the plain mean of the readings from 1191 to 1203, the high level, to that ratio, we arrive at 136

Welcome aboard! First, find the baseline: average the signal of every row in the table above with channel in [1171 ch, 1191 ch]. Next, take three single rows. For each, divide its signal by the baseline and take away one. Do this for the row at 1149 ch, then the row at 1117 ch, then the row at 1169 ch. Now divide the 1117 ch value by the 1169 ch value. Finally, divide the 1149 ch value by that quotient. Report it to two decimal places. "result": 0.18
